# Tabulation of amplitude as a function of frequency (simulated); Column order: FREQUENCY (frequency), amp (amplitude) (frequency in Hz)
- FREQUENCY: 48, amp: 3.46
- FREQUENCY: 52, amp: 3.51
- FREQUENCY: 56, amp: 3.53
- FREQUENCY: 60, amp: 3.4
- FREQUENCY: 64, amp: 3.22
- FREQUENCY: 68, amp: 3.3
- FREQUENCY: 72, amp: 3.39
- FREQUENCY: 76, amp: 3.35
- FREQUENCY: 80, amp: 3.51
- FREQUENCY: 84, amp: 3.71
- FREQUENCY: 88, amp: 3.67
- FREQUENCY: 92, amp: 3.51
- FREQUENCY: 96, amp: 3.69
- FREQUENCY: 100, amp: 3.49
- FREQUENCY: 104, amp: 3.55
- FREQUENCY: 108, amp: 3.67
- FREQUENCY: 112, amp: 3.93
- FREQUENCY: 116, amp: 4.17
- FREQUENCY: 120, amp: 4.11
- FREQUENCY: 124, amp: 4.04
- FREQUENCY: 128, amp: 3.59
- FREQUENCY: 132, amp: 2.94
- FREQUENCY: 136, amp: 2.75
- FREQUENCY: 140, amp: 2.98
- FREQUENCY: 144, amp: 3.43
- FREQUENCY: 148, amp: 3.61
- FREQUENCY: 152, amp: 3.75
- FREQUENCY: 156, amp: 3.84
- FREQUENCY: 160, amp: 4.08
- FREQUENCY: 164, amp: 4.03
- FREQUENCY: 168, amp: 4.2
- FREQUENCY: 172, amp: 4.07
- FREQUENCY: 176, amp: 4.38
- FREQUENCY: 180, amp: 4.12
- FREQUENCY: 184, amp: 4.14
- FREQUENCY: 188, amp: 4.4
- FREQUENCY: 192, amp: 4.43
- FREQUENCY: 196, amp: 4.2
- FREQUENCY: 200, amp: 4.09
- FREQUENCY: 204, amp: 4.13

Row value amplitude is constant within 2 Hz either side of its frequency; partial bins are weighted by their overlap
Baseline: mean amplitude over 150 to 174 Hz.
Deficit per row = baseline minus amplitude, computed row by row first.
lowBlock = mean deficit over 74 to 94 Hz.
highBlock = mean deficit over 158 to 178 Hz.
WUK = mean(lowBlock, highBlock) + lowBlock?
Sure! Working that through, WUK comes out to 0.59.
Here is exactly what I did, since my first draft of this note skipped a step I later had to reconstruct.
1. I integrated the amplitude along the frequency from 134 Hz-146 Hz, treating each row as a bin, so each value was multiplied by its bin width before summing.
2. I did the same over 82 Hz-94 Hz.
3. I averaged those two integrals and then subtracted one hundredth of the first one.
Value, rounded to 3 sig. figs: 39.7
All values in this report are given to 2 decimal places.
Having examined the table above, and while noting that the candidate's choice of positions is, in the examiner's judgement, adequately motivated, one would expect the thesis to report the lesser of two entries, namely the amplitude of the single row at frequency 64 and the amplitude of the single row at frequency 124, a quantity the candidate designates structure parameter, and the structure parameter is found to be 3.22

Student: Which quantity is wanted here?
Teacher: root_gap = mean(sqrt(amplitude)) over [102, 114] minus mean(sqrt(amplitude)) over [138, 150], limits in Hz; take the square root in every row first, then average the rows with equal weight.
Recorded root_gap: 0.10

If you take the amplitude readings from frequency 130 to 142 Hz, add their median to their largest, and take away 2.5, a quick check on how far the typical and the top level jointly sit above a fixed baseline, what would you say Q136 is 3.4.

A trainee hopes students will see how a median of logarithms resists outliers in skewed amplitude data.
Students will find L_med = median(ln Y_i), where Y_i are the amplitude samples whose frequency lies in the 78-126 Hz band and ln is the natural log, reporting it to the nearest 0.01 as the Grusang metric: 1.30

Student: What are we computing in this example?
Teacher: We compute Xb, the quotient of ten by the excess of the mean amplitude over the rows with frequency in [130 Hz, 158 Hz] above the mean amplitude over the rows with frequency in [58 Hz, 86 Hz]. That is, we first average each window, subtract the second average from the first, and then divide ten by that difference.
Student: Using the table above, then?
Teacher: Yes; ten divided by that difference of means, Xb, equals -121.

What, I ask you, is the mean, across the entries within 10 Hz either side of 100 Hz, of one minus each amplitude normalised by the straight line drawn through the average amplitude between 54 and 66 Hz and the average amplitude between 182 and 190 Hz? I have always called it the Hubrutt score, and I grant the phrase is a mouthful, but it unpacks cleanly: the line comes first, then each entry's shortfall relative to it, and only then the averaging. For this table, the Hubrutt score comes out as 0.023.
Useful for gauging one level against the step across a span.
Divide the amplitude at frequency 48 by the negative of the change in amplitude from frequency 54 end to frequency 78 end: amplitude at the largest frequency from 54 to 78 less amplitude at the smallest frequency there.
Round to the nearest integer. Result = 19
